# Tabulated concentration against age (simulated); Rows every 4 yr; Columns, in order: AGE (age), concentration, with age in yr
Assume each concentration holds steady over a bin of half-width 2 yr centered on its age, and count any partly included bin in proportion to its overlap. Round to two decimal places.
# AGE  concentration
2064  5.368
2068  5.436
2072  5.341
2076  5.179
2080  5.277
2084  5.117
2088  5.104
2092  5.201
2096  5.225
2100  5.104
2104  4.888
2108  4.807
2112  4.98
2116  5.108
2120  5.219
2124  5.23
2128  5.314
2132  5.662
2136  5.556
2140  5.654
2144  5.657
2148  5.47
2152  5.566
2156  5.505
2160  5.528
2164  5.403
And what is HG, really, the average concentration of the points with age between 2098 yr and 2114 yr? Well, 4.94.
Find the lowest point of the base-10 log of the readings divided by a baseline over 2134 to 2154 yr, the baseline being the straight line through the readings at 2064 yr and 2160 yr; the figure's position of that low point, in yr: 2148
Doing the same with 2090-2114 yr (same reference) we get 2108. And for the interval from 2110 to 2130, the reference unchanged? 2112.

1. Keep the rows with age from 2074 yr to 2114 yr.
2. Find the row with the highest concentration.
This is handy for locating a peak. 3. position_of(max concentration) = 2080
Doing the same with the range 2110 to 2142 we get 2132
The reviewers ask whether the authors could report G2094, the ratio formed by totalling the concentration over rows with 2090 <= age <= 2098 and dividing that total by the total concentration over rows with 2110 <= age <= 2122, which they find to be 0.68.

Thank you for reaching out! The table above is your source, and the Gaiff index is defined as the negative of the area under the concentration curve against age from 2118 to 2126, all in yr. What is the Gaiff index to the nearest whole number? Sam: -42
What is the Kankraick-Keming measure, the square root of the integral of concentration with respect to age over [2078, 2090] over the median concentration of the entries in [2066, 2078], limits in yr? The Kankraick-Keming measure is 3.41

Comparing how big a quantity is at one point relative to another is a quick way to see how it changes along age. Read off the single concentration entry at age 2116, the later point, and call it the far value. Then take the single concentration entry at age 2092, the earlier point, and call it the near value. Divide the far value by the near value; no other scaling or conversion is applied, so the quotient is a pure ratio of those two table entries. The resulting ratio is 0.98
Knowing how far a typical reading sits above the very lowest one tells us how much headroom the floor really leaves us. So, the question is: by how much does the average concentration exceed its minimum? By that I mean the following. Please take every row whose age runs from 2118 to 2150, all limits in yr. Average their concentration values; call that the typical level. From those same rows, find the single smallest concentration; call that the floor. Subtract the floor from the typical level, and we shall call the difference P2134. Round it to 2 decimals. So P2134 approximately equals 0.25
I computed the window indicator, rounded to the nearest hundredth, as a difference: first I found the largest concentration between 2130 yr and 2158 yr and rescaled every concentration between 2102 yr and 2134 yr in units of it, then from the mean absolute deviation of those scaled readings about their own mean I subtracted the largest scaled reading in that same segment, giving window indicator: -0.96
